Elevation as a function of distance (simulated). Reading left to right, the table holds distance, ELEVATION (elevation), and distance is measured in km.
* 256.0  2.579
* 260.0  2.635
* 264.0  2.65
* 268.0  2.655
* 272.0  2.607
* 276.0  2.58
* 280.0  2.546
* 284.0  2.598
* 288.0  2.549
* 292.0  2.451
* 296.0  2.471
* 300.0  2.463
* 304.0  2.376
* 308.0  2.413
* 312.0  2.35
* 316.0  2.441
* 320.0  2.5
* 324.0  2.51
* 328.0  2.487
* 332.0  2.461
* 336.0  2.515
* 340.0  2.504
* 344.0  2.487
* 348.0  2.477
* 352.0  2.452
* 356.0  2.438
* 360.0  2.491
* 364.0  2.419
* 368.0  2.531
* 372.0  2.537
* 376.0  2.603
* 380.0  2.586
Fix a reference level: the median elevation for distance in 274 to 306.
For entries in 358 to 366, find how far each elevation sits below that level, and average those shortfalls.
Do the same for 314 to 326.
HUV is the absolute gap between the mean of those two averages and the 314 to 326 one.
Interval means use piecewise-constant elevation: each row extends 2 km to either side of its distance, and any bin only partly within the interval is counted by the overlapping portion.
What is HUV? 0.014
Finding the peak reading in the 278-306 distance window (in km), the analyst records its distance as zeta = 284.0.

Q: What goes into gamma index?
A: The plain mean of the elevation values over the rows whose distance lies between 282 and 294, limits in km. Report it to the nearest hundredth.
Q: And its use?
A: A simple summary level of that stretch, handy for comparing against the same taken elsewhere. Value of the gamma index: 2.53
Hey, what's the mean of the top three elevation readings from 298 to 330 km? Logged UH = 2.50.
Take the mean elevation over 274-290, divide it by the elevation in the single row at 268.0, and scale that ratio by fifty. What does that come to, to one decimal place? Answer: 48.4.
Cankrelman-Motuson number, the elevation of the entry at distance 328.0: 2.487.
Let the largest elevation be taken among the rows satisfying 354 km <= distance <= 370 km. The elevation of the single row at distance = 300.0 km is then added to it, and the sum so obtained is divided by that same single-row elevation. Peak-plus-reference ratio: 2.028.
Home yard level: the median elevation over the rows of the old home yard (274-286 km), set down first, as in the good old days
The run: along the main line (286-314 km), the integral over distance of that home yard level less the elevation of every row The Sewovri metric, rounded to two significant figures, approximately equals 3.9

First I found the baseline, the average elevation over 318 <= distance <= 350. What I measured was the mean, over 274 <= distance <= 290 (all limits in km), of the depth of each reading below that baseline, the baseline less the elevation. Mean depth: -0.076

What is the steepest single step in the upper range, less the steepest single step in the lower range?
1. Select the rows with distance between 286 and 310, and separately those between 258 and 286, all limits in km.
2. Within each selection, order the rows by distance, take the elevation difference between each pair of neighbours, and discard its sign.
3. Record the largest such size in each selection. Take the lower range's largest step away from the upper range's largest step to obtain 0.05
